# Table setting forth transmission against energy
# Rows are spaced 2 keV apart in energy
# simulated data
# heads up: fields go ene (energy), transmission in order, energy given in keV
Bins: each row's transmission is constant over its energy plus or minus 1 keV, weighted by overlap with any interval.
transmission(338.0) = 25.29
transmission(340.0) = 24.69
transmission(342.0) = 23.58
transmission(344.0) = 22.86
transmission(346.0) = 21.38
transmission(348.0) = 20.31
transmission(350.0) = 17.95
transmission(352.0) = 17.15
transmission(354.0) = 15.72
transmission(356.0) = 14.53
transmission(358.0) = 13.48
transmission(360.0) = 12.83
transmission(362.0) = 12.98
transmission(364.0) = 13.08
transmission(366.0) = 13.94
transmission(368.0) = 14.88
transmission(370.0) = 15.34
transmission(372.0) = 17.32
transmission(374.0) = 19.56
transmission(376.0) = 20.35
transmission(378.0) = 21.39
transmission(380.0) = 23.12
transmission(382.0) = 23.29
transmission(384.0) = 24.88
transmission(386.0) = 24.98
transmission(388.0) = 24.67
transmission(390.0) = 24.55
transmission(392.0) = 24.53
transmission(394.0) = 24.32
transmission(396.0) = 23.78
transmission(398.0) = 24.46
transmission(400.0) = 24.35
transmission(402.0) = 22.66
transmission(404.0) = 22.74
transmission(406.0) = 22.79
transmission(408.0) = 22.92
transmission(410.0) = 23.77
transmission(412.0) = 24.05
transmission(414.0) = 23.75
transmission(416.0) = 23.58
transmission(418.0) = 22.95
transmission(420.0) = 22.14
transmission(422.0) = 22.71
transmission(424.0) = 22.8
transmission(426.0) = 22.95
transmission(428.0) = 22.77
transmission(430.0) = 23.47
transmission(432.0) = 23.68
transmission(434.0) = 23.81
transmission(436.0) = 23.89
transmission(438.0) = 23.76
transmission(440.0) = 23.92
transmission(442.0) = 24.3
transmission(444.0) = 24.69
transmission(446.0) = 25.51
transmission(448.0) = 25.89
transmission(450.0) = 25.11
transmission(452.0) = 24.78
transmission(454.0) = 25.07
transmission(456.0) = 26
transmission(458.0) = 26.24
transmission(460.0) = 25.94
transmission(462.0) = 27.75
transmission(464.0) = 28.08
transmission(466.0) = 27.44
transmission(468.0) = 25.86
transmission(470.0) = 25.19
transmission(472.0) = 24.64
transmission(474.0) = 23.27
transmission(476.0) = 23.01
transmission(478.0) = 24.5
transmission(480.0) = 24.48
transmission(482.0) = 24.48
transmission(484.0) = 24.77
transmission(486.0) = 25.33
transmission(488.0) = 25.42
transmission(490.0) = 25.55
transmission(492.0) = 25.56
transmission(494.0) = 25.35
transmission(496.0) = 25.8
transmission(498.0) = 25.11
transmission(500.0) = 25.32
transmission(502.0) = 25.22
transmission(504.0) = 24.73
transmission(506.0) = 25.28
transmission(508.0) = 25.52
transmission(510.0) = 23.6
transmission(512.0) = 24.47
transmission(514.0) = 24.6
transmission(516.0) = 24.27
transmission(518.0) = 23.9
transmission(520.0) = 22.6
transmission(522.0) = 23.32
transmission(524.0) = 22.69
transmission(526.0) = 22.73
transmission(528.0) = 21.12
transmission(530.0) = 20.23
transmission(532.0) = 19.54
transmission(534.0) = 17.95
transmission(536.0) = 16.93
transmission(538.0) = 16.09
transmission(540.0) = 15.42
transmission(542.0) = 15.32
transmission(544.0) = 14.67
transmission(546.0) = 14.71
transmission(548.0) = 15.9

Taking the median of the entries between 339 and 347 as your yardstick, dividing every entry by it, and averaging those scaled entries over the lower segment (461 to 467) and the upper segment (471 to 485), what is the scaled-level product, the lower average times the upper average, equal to 1.24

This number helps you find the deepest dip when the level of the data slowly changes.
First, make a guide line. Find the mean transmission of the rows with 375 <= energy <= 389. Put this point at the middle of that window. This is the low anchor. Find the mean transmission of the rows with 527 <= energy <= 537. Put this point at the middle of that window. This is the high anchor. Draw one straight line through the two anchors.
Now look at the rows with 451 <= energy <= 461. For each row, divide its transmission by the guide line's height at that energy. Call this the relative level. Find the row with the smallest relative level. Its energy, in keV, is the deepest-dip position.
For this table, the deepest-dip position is 452.0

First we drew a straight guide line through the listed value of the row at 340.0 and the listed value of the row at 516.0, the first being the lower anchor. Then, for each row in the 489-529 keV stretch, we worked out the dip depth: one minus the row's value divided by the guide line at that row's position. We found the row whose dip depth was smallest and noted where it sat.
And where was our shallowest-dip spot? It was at 496.0 keV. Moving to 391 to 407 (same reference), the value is 392.0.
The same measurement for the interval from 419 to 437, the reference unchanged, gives 436.0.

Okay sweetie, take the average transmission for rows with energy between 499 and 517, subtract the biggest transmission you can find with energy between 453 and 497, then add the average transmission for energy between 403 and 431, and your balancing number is 20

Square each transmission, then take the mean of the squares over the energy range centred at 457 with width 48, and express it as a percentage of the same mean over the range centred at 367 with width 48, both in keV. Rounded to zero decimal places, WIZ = 171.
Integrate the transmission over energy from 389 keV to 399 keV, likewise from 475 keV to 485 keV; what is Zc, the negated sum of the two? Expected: -486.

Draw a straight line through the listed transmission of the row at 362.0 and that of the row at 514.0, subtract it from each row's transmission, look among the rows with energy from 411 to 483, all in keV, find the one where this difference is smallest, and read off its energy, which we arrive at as 476.0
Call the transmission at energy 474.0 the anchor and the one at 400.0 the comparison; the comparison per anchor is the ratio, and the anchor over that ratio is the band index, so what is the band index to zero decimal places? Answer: 22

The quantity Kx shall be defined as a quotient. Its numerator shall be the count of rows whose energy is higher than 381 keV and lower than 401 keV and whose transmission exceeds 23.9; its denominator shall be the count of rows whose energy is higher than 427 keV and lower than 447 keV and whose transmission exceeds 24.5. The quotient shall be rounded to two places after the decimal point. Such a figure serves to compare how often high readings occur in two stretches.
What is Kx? 4.00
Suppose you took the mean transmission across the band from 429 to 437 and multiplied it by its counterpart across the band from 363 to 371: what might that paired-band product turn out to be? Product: 339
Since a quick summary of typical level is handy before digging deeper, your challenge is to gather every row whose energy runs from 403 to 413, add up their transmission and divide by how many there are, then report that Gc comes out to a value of 23.3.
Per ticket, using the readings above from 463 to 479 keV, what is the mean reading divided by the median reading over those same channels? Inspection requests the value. 1.01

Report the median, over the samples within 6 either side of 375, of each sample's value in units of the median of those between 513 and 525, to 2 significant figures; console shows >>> 0.85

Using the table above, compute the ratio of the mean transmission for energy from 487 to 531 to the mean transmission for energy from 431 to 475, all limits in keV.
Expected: 0.96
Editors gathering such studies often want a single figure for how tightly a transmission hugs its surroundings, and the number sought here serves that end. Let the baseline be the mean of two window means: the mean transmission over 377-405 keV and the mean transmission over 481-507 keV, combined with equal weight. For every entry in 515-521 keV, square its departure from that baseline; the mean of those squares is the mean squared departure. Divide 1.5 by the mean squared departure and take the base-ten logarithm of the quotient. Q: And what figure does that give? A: 0.03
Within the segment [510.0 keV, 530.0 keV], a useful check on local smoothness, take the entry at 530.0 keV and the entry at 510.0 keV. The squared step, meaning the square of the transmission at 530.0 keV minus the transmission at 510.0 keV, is 11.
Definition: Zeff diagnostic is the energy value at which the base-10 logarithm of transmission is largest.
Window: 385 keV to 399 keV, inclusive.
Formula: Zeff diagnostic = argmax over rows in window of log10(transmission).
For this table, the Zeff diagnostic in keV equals 386.0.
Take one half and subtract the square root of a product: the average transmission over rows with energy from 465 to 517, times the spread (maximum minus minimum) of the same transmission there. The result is -10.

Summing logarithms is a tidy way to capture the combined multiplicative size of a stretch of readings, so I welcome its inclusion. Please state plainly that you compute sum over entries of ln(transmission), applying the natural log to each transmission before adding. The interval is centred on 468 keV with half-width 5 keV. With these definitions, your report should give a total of 16.3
